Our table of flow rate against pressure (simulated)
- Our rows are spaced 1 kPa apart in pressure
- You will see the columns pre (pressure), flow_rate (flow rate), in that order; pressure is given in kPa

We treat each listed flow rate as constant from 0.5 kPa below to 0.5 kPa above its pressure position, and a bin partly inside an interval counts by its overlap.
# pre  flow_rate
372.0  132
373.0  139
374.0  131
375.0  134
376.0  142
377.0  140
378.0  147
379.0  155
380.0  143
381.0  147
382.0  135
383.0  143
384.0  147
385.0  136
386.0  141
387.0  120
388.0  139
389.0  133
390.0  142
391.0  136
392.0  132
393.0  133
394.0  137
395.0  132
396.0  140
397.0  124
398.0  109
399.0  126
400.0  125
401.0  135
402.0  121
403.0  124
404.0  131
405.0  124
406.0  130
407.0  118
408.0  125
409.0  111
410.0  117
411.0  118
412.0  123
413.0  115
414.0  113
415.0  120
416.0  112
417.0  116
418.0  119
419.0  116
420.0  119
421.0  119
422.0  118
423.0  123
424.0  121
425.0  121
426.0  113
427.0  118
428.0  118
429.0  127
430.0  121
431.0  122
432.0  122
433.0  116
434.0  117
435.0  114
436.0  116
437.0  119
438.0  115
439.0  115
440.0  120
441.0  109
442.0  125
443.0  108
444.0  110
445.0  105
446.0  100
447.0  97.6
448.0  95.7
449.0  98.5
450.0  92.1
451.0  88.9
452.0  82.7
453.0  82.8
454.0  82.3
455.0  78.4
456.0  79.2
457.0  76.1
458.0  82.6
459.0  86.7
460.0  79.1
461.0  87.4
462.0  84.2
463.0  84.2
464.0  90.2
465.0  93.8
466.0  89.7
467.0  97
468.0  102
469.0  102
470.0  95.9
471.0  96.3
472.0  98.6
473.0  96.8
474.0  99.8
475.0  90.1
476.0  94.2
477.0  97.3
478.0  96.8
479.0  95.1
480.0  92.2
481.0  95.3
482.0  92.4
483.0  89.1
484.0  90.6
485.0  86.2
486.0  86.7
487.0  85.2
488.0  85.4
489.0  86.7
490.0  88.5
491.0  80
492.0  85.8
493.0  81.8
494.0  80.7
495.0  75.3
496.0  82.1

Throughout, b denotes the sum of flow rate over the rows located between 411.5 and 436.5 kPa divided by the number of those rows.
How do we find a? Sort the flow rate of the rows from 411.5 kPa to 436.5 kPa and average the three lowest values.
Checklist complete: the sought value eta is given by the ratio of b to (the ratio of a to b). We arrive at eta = 124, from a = 113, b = 118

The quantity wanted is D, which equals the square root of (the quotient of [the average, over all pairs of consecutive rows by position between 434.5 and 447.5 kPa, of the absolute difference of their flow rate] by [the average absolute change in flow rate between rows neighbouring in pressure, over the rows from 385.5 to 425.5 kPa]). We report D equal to 0.93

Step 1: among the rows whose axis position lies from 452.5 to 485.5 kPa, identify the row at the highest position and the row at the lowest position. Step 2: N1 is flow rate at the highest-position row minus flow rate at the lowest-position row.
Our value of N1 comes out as 3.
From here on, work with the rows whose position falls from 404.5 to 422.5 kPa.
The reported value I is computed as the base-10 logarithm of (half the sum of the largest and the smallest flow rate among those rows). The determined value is 2.08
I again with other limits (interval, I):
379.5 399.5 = 2.11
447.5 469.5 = 1.95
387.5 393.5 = 2.14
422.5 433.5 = 2.08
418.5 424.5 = 2.08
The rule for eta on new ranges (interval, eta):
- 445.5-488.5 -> 105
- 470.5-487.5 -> 101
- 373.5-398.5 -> 159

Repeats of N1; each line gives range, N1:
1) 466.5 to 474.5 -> 3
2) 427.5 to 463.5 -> -34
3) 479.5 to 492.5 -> -6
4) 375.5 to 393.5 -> -9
